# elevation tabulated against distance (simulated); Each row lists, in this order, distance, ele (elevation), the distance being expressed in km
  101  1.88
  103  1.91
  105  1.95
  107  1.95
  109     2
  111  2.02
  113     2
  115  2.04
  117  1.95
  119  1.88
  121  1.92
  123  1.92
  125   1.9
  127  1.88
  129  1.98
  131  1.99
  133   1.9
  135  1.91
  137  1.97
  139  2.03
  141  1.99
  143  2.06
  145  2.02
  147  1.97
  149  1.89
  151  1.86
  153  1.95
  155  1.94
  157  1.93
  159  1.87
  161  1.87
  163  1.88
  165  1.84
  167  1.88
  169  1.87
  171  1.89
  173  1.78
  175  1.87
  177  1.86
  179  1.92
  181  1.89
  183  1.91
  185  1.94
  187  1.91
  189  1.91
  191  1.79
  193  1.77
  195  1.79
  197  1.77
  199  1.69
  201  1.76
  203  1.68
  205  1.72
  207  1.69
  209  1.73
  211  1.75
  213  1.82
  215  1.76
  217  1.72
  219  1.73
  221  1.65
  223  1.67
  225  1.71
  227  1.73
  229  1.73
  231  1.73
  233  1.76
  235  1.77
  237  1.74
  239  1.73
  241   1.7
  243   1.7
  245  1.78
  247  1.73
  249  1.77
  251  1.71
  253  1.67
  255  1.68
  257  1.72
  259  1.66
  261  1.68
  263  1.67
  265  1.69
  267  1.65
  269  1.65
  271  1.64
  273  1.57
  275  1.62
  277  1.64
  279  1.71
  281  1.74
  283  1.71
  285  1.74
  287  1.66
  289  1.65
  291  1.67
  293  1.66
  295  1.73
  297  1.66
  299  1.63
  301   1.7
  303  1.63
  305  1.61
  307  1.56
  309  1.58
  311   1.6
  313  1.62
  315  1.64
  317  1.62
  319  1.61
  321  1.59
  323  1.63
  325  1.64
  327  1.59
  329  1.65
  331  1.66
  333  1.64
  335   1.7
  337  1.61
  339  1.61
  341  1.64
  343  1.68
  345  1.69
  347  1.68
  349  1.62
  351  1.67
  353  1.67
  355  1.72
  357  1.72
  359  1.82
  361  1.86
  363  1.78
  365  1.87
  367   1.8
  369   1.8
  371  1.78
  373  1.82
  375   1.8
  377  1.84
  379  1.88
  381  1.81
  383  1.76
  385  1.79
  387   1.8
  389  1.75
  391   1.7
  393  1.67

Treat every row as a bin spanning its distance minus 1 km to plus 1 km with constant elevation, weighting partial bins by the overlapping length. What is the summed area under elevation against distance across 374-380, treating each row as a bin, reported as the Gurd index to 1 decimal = 11.0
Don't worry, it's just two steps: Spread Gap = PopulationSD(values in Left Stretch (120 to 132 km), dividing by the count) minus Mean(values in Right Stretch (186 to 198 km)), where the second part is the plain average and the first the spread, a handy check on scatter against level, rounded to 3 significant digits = -1.78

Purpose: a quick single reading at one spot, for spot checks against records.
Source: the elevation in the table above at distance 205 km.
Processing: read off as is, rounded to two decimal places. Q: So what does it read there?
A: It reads 1.72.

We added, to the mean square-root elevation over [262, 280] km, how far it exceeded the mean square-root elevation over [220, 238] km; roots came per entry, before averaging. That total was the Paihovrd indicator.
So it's 1.26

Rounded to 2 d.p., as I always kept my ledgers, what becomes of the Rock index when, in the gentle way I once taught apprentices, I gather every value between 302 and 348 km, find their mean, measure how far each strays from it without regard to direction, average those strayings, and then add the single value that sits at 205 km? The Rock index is 1.75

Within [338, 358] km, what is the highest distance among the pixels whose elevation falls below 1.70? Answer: 353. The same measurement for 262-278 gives 277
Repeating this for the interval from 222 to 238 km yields 223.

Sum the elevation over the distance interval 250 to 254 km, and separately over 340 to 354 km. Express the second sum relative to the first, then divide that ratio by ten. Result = 0.34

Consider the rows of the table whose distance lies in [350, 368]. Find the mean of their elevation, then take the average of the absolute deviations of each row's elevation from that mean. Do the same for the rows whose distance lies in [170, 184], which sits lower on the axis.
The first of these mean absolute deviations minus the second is 0.032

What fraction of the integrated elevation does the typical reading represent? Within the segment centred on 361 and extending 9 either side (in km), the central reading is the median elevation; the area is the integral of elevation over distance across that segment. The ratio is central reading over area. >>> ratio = 0.06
